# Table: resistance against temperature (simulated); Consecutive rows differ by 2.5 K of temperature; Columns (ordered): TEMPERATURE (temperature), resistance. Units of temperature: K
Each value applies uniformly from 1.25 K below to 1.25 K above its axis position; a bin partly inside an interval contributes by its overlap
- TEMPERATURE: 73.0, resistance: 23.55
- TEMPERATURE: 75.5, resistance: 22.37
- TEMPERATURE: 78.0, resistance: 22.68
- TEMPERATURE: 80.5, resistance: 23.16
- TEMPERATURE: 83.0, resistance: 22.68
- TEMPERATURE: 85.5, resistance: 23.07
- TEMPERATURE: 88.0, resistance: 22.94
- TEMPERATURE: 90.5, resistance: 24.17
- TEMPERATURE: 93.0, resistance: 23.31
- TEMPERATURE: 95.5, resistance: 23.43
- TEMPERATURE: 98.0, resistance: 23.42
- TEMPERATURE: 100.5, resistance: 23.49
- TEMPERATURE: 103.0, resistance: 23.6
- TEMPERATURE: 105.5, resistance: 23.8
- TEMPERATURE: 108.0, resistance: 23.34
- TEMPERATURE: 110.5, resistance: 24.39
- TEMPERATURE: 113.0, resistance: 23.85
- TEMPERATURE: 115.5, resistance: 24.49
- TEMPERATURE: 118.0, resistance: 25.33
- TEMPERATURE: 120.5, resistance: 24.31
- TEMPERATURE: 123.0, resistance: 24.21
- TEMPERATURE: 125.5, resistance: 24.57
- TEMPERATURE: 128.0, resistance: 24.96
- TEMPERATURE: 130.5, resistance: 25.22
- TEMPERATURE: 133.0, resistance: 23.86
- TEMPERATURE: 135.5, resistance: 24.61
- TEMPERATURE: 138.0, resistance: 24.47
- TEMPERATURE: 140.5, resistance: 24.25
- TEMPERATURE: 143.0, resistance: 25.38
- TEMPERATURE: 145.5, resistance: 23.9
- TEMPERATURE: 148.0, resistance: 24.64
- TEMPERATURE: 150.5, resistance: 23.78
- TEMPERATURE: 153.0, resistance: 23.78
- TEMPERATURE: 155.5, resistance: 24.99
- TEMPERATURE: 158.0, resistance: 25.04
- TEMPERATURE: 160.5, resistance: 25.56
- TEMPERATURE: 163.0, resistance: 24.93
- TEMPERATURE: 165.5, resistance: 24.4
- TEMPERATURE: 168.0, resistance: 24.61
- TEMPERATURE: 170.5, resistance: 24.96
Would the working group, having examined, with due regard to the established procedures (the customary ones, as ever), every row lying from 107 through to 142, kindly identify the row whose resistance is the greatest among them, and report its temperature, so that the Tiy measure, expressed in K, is 118.0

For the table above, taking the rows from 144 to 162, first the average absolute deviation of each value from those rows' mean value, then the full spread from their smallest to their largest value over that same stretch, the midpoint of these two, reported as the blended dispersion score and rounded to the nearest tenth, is 1.2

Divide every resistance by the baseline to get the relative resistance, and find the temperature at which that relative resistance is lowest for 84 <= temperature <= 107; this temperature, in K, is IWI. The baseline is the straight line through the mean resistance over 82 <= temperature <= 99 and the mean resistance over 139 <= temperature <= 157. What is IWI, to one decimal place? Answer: 88.0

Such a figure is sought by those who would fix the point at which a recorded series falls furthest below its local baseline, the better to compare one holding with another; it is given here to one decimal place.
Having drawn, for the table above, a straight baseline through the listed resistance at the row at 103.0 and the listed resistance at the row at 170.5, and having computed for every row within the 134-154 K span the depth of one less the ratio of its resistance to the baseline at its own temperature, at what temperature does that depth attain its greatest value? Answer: 153.0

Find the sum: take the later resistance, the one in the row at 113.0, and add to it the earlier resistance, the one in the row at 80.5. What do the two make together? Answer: 47.0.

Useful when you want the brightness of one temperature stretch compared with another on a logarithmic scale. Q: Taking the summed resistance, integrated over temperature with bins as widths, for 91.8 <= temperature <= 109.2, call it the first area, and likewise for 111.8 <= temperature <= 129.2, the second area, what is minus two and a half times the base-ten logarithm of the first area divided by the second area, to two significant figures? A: 0.047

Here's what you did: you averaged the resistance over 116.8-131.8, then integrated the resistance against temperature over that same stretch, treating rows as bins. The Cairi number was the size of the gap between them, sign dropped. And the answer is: 347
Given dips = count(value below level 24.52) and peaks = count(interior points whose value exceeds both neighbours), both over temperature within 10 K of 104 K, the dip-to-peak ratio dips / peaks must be 4.0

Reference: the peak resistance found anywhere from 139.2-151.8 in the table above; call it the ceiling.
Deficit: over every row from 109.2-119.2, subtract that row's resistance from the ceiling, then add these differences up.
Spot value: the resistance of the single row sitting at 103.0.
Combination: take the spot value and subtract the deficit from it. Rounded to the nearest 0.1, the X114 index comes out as 20.1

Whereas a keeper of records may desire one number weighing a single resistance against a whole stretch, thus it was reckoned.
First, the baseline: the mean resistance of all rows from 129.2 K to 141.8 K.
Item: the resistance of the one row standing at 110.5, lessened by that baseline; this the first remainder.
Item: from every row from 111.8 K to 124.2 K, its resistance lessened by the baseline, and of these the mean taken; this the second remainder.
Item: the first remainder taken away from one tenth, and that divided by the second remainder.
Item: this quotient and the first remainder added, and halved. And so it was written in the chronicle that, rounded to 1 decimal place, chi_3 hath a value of -2.2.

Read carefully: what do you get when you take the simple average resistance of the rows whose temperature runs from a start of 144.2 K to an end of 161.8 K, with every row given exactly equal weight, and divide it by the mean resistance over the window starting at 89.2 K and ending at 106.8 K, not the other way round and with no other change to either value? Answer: 1.04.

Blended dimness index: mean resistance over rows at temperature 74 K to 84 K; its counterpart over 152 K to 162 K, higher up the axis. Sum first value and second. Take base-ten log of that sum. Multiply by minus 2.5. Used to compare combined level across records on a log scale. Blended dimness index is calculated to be -4.19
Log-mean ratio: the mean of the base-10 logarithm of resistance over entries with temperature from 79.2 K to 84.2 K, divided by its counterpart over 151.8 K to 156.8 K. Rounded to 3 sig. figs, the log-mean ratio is 0.981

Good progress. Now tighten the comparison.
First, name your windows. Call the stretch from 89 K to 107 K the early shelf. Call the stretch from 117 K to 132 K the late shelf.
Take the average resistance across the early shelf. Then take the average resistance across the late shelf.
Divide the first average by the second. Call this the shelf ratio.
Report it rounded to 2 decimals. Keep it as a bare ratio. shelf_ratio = 0.95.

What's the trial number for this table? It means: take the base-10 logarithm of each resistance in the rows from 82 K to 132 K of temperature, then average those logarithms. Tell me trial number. 1.38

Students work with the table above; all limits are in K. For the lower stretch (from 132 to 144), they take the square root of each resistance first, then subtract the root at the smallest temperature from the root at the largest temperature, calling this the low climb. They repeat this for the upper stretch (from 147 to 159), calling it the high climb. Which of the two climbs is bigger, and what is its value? 0.15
